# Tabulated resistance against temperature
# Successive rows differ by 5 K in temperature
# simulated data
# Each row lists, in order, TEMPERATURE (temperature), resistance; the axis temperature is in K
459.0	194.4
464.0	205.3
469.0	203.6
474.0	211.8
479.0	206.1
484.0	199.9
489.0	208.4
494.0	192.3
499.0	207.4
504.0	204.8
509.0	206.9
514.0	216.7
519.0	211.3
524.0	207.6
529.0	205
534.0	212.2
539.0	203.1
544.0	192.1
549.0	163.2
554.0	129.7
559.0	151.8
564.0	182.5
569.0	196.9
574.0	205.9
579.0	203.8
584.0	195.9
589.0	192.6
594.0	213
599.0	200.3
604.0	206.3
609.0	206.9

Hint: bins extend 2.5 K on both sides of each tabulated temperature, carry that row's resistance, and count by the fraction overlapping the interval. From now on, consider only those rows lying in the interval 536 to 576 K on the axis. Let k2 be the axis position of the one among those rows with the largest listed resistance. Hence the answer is 574.0 K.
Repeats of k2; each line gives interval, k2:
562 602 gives 594.0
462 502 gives 474.0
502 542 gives 514.0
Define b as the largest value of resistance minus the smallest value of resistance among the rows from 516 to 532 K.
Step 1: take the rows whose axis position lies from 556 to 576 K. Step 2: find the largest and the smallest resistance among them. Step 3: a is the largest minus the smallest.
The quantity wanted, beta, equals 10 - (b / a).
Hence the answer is 9.9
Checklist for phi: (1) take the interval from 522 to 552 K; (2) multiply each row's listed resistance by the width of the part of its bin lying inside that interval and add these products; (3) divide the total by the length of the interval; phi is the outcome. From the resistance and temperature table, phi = 196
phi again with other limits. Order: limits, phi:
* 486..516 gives 206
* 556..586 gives 188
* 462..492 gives 206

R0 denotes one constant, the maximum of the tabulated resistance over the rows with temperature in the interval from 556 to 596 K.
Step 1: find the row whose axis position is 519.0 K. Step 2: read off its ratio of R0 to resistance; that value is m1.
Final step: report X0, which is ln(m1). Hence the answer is 0.008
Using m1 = 1.008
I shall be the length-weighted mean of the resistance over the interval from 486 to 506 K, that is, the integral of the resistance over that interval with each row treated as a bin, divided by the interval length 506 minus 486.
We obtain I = 203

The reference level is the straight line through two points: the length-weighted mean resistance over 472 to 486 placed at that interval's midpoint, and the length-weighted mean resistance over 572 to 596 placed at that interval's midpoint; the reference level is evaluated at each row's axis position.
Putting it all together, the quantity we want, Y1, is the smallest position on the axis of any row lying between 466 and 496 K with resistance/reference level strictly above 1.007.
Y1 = 474.0 K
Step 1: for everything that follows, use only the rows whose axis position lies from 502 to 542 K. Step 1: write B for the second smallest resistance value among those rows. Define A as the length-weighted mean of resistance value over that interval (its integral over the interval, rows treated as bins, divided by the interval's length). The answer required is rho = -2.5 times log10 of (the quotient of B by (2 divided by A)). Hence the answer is -10.8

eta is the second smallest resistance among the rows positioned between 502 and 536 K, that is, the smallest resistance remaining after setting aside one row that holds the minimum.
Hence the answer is 205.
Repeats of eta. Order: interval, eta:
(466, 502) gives 199.9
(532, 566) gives 151.8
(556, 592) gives 182.5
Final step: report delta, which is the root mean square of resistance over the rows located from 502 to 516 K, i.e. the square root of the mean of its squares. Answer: 209.5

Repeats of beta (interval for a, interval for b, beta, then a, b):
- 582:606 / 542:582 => 6.3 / 20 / 76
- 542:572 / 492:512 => 9.8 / 67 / 15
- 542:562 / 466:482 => 9.9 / 62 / 8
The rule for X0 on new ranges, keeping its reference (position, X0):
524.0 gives 0.026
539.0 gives 0.048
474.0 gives 0.006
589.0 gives 0.101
